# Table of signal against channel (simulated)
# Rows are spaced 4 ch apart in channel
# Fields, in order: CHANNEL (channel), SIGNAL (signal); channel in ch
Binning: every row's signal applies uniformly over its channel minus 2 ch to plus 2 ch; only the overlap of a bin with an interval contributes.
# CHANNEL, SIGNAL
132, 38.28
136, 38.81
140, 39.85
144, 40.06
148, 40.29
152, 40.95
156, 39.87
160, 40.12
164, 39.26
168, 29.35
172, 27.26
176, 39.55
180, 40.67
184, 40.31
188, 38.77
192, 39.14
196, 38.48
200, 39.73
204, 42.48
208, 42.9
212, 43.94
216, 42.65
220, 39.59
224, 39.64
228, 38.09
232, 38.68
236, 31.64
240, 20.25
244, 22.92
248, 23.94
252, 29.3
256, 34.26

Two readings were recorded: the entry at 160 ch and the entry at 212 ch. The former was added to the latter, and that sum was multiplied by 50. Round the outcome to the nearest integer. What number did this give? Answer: 4203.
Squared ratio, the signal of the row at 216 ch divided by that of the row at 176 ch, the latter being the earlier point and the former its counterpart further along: 1.2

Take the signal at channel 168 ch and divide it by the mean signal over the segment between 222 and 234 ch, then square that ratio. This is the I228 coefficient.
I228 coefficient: 0.57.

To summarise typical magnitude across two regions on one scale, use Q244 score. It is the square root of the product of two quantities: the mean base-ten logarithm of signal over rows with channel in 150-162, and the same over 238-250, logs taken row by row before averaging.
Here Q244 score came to 1.47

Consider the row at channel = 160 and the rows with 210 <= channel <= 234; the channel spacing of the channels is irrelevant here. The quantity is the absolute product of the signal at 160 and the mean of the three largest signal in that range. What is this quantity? 1688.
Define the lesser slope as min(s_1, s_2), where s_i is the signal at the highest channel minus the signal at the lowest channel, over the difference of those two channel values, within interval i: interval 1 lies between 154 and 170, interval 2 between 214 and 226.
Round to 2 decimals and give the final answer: -0.88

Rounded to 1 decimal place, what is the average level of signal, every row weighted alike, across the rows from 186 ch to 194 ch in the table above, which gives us 39.0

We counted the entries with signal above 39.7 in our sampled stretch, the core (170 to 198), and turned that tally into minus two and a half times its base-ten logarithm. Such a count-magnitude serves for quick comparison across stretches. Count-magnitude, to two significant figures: -0.75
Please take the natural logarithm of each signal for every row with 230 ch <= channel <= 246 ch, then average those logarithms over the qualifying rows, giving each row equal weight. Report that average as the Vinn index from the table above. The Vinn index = 3.31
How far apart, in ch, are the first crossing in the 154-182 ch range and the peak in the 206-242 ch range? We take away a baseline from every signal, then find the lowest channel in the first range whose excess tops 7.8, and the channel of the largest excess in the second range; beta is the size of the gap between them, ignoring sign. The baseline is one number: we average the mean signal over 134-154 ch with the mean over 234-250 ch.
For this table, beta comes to 32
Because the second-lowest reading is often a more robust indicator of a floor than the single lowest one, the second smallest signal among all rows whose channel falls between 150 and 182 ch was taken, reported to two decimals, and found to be 29.35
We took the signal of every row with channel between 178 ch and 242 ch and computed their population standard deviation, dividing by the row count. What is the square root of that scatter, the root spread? 2.3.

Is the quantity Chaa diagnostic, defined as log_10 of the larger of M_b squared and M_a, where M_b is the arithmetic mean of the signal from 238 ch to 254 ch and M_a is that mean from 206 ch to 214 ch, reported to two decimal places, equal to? 2.76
